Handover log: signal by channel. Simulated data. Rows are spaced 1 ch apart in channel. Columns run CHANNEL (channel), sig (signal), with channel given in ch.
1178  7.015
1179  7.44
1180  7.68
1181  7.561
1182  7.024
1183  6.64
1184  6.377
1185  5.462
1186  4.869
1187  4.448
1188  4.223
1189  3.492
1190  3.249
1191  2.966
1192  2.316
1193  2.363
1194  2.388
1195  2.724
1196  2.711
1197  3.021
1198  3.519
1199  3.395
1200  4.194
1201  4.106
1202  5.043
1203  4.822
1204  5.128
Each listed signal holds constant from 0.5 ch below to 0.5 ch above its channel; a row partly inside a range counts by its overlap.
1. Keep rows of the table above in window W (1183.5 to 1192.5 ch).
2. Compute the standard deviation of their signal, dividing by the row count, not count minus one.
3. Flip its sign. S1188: -1.2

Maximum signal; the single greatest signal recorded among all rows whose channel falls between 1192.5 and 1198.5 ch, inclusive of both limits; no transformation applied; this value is 3.519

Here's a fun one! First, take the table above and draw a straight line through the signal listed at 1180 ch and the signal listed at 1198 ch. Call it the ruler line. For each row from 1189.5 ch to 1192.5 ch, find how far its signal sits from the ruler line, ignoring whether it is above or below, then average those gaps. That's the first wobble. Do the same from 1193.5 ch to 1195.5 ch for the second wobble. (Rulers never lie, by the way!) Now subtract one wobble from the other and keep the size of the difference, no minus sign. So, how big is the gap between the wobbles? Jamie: 0.52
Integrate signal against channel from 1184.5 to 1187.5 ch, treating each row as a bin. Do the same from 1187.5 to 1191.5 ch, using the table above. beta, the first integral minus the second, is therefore 1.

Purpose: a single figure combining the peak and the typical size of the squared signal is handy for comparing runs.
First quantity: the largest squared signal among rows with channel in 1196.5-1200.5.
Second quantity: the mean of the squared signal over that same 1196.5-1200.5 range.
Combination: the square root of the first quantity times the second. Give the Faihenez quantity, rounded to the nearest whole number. 15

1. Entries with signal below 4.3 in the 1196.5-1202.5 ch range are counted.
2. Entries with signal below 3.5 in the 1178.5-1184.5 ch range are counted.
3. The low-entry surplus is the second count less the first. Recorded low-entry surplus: -5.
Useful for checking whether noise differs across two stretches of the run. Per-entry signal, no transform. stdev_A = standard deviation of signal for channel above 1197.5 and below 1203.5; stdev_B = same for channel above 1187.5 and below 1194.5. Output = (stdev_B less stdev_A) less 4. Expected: -3.95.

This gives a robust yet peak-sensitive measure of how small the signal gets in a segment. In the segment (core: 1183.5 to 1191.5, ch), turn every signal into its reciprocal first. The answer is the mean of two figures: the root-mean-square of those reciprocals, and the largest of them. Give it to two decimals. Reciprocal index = 0.29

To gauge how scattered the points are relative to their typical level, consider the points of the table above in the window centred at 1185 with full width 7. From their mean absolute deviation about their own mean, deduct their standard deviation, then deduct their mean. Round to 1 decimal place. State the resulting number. -5.7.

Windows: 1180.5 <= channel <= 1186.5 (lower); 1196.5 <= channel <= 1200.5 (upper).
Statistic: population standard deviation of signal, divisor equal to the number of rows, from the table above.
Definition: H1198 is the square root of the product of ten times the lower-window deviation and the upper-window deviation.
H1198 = 1.97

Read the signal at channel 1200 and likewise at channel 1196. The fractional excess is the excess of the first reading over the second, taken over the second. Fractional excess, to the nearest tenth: 0.5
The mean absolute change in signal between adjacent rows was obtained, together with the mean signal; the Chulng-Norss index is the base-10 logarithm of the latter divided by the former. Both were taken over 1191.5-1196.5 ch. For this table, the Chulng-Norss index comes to 1.38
